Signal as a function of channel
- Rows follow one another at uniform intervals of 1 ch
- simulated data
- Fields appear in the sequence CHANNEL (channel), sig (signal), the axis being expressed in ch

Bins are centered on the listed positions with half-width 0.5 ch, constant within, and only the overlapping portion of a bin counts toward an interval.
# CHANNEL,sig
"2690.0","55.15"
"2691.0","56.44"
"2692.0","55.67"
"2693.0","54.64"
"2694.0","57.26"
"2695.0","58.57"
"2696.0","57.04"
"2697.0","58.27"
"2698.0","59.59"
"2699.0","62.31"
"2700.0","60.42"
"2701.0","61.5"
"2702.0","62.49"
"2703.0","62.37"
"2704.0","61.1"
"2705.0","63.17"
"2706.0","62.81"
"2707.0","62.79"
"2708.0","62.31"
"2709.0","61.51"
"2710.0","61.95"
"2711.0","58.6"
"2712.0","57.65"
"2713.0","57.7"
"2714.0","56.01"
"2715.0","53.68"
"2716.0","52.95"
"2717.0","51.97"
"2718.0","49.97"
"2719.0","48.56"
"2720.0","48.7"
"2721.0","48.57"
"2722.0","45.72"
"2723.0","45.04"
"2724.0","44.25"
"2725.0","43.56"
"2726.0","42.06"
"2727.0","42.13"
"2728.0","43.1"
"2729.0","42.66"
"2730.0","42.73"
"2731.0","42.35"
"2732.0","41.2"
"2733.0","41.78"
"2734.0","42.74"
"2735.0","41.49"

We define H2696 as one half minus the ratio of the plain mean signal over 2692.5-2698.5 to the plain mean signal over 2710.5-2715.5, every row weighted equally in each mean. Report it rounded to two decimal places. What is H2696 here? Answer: -0.51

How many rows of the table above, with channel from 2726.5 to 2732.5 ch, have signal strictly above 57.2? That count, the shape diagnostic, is 0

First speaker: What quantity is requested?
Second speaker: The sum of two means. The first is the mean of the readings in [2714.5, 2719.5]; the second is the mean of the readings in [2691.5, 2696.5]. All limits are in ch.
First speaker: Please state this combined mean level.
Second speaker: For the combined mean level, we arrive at 108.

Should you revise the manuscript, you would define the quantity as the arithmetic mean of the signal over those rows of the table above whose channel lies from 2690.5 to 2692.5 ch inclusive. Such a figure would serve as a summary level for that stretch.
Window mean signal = 56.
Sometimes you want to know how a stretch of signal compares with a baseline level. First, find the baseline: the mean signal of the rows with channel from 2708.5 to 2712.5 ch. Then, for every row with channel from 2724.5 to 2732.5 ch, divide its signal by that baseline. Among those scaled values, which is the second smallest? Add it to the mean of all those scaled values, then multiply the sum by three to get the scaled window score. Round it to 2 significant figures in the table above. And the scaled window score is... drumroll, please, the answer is 4.2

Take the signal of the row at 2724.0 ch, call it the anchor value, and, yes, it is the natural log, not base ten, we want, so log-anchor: 3.79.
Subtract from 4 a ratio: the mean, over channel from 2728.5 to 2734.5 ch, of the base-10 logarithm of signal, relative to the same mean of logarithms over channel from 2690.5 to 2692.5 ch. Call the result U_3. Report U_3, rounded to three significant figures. 3.07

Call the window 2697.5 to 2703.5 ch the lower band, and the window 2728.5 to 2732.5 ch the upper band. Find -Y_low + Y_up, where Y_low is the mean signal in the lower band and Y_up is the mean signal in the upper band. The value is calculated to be -19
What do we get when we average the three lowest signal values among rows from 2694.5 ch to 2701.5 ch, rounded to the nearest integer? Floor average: 58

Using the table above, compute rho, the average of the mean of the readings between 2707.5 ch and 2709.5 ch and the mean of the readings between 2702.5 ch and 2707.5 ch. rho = 62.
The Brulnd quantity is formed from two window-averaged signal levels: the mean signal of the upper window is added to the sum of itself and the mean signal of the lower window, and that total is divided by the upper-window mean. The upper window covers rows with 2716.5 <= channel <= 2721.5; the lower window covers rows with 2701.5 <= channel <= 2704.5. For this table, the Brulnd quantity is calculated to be 3.25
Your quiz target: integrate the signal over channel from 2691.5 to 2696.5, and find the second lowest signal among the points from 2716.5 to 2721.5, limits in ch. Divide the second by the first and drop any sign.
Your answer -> 0.172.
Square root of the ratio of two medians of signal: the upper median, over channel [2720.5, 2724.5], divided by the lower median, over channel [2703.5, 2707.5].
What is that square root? 0.850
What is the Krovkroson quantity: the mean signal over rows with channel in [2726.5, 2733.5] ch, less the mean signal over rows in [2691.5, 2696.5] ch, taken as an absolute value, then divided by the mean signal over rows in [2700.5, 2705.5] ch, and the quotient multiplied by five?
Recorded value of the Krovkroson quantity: 1.16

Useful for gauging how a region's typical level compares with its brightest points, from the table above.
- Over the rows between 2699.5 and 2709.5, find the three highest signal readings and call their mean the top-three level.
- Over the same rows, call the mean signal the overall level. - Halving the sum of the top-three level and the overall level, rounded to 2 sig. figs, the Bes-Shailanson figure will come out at 62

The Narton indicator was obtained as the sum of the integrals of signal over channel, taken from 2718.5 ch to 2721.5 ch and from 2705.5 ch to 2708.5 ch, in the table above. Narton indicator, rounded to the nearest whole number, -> 334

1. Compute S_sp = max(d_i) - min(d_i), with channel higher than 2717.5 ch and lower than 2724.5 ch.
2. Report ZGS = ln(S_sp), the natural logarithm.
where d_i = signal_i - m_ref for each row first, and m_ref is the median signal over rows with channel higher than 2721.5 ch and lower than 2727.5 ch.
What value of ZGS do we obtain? 1.7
